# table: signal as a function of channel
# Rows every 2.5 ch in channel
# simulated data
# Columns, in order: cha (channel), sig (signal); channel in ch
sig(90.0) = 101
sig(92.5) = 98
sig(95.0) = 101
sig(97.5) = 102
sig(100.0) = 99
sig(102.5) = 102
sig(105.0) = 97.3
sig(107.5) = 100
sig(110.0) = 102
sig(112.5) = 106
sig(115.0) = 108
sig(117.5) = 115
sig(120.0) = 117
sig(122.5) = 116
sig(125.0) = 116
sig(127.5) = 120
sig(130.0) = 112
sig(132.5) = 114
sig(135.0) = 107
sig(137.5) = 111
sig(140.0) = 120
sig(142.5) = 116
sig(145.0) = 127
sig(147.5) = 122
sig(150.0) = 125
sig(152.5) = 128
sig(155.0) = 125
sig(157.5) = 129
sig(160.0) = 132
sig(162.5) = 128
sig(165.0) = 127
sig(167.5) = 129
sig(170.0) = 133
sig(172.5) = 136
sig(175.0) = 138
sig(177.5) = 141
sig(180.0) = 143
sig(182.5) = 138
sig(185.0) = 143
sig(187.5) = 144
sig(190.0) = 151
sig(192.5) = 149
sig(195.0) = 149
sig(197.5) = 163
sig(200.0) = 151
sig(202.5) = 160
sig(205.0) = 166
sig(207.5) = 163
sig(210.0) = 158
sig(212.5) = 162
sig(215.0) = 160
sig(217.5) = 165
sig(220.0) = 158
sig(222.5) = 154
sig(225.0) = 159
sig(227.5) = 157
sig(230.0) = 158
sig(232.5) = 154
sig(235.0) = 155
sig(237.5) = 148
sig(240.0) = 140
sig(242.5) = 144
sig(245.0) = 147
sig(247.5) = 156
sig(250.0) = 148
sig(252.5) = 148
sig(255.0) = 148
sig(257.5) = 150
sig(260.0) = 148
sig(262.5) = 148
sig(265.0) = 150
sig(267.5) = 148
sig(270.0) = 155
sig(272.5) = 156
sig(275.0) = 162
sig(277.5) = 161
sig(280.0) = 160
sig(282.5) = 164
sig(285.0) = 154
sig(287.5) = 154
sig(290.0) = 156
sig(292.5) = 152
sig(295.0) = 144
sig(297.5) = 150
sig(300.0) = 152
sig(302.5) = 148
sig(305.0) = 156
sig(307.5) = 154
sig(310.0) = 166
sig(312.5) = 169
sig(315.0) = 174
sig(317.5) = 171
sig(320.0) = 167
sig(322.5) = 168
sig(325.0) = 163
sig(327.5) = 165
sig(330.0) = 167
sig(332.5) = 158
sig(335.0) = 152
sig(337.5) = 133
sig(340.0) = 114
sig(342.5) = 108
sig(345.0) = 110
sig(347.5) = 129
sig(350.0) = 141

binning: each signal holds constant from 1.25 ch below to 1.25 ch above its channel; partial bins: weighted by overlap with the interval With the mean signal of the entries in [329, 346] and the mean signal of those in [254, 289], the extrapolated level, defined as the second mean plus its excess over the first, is 174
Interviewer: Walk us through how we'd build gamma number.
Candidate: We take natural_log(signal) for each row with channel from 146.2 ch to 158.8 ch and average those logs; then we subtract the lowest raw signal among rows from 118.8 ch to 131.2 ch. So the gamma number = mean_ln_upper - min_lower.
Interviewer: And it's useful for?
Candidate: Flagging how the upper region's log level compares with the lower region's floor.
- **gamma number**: -107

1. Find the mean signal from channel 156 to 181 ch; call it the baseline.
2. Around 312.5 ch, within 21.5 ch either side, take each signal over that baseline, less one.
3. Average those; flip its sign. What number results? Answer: -0.20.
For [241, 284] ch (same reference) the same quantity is -0.14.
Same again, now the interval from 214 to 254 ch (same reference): -0.15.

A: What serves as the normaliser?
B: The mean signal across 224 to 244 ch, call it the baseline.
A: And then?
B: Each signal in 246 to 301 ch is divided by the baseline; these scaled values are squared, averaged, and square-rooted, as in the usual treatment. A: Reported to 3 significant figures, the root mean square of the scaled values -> 1.01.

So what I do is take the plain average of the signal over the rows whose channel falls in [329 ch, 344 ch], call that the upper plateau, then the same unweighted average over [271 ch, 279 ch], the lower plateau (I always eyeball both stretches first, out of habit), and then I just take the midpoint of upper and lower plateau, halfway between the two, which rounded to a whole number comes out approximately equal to 149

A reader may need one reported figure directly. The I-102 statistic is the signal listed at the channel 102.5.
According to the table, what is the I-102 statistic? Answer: 102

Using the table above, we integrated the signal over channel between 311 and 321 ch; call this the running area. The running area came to 1702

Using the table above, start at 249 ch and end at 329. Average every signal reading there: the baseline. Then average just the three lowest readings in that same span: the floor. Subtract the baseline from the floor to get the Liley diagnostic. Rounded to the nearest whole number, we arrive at -10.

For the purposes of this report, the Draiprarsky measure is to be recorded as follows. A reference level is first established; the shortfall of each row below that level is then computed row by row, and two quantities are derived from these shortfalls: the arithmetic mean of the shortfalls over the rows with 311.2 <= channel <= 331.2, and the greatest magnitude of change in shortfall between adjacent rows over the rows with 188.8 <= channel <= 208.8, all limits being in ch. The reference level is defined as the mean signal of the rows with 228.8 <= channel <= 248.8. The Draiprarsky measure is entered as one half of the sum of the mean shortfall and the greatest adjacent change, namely -1.9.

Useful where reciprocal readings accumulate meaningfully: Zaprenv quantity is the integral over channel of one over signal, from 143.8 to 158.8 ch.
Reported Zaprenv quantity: 0.119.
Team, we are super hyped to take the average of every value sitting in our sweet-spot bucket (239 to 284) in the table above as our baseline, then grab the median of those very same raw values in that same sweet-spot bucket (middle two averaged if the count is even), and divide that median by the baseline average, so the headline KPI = 0.98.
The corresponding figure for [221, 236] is 1.00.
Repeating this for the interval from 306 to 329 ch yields 1.00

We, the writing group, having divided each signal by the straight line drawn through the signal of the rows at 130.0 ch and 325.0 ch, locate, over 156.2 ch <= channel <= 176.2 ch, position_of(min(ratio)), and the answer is 165.0 ch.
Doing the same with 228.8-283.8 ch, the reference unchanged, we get 240.0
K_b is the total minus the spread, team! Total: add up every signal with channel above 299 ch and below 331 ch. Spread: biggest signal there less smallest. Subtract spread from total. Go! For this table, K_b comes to 2094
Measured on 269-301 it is 2000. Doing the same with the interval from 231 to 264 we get 1918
